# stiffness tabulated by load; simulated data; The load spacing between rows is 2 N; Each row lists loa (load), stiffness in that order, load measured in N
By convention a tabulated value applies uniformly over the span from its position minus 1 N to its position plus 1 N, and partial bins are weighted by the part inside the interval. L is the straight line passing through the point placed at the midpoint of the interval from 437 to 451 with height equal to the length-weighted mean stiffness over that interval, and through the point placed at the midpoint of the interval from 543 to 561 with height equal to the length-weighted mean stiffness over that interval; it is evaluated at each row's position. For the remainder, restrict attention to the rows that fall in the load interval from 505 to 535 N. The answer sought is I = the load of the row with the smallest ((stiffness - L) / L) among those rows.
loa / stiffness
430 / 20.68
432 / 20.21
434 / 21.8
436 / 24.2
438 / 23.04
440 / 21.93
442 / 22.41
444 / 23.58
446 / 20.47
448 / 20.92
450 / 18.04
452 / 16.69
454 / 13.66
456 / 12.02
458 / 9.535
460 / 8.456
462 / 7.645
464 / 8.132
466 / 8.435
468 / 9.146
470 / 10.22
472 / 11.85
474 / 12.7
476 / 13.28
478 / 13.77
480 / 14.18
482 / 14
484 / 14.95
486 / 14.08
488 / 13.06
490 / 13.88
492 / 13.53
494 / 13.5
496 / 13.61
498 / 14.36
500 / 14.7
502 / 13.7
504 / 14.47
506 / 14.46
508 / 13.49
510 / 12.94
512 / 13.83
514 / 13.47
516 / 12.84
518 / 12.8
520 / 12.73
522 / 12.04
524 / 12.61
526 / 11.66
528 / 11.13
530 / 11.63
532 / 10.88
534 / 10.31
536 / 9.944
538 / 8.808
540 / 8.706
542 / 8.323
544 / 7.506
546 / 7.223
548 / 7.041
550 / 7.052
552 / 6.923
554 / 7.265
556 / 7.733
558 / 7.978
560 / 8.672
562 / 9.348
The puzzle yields 510 N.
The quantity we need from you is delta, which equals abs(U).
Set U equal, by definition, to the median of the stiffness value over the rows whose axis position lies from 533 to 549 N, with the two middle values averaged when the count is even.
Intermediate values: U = 8.5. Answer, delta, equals 8.5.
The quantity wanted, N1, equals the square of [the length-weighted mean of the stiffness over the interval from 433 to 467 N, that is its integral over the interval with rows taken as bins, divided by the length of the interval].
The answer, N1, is 273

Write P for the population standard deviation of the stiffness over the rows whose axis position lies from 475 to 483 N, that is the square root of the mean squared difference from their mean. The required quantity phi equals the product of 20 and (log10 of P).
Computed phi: -9.4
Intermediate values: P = 0.34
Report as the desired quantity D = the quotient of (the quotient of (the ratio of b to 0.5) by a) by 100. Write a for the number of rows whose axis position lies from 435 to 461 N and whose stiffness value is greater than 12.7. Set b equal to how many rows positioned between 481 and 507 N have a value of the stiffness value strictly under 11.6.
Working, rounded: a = 10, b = 0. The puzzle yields 0.000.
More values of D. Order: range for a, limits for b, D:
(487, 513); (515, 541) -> 0.009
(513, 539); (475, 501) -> 0.000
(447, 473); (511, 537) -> 0.020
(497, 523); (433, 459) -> 0.002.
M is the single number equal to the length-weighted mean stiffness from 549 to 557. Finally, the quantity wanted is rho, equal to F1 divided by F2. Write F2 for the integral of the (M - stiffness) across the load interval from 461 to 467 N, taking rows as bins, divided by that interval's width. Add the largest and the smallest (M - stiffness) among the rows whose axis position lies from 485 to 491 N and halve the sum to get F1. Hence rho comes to 8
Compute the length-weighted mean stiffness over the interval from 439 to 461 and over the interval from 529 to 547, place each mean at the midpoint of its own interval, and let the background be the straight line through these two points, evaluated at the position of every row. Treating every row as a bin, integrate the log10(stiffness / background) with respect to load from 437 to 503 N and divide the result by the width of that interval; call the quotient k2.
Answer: -0.04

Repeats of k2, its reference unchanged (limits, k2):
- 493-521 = 0.06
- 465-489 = -0.08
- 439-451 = 0.08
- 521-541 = 0.04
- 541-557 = -0.05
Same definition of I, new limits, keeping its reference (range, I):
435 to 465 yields 462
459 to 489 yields 462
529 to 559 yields 546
